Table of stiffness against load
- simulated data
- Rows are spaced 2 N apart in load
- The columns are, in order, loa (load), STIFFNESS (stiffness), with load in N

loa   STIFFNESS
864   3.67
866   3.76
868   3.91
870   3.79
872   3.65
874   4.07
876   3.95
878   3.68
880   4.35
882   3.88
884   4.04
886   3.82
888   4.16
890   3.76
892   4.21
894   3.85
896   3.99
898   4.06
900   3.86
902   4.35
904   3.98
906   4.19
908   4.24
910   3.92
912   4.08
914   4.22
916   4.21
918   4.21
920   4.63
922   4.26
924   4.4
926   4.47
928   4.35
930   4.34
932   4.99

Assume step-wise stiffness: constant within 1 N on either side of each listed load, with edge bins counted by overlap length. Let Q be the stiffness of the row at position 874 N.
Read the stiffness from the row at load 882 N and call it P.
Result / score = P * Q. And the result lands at 15.8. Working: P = 3.88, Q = 4.07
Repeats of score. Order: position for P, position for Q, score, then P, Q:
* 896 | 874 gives 16.2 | 3.99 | 4.07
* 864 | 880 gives 16.0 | 3.67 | 4.35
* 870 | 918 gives 16.0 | 3.79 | 4.21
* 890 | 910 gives 14.7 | 3.76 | 3.92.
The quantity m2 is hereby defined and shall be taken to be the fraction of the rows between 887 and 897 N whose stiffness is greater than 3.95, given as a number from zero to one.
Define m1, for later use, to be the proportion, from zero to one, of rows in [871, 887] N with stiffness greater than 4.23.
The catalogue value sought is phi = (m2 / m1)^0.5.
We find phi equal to 2.19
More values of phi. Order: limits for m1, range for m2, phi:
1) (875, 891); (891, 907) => 2.45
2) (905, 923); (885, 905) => 1.34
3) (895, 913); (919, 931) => 2.12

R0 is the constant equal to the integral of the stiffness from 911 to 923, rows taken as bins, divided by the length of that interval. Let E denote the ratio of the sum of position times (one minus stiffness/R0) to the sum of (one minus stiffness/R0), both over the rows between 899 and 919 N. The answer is 907.1 N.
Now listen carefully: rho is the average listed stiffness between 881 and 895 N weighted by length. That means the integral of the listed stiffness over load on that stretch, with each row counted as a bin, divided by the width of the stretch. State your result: 4.0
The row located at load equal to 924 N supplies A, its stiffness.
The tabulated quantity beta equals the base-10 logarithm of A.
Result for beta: 0.643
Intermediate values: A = 4.4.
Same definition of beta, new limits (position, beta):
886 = 0.582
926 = 0.650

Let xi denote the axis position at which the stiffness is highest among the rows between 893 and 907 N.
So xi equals 902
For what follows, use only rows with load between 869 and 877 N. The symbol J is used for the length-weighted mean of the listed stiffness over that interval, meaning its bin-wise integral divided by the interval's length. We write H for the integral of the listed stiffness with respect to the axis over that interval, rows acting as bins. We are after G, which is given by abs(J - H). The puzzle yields 27.1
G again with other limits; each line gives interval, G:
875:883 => 27.8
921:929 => 30.6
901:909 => 29.3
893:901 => 27.6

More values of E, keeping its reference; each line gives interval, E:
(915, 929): 924.2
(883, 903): 891.9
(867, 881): 872.9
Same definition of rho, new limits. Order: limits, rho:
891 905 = 4.0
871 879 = 3.8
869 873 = 3.7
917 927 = 4.4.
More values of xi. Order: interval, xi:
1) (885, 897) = 892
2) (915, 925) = 920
